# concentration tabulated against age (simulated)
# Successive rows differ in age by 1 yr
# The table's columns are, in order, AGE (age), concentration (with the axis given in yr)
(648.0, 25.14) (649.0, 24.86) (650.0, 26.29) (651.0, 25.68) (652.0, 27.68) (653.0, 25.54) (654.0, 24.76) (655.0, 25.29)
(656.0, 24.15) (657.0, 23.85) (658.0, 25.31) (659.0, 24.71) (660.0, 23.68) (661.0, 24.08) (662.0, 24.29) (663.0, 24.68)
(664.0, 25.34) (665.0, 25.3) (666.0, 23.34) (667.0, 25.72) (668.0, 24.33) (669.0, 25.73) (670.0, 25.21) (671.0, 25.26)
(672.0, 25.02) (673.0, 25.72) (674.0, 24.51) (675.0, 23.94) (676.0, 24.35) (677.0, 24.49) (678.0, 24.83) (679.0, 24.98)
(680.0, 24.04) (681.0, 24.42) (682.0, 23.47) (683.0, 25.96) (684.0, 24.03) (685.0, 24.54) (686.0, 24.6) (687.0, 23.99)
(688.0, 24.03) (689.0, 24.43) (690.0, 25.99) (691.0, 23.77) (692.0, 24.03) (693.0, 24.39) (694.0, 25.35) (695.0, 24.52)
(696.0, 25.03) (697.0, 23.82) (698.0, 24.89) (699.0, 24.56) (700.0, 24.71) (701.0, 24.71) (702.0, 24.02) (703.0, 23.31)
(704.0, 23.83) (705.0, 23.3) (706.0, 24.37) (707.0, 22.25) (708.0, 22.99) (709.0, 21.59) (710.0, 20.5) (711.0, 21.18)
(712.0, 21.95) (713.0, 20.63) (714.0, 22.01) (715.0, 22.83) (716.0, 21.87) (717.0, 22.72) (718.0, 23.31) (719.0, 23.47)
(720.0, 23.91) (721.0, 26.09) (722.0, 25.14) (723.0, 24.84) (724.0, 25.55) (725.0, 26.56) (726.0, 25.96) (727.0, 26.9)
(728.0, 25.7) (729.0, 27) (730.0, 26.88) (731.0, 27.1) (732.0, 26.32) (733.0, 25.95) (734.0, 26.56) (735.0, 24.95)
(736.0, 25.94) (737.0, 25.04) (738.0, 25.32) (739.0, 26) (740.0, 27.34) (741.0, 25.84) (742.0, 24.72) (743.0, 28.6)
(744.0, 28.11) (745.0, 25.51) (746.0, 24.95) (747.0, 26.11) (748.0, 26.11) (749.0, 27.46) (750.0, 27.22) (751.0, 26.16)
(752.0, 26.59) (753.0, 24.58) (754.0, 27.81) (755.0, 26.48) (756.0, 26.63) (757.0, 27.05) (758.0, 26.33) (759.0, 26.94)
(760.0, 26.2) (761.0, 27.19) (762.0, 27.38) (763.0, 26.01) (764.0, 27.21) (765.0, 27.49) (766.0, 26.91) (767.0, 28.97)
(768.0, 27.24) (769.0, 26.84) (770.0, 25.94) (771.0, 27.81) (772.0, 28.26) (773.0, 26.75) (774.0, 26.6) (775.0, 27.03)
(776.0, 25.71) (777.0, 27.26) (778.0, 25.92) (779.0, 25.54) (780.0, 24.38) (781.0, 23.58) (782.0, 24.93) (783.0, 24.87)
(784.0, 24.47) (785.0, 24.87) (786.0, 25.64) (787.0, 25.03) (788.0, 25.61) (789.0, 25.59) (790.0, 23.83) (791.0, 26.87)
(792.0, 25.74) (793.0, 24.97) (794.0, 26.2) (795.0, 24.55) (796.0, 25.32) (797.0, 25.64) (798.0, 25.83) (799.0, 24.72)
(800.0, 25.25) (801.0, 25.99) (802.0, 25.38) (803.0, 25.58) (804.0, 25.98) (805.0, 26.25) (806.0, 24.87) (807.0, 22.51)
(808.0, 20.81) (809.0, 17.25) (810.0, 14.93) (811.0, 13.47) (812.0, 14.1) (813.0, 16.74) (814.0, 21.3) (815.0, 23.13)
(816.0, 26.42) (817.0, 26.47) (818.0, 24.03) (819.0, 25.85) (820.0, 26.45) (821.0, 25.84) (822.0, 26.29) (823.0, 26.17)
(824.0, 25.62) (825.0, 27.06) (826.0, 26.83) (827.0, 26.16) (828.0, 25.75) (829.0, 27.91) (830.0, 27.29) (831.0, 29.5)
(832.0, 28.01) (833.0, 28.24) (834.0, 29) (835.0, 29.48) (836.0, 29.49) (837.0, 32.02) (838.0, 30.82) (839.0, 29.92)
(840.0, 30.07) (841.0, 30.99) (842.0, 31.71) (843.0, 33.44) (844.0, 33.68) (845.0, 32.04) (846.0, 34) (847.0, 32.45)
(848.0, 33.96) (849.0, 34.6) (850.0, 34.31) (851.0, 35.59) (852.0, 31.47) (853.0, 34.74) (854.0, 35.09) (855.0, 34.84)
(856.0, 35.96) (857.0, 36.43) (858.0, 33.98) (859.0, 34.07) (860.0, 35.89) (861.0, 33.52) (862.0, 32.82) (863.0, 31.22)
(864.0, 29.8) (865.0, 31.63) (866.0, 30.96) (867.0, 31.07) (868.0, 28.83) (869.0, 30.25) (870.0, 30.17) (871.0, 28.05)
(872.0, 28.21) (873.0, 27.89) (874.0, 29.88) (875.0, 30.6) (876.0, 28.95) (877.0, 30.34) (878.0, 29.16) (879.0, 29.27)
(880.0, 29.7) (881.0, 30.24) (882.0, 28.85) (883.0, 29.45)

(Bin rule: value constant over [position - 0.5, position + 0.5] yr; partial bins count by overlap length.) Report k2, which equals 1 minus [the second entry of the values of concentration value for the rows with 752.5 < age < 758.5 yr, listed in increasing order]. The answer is -25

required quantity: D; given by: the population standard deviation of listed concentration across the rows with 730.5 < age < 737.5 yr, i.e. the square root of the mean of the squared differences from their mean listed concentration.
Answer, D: 0.72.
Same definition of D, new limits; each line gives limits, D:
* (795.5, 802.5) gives 0.39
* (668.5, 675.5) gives 0.60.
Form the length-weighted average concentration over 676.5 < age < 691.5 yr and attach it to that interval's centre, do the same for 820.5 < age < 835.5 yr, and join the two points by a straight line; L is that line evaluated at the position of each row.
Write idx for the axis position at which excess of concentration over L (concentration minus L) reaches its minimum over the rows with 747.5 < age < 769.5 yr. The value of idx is 753.0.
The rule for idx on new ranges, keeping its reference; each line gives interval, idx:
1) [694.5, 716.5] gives 710.0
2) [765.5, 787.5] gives 781.0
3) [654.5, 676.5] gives 666.0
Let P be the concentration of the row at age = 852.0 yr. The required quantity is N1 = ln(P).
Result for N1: 3.45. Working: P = 31.47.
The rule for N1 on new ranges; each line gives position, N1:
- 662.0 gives 3.19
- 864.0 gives 3.39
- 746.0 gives 3.22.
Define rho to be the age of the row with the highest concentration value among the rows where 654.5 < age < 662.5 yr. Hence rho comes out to 658.0 yr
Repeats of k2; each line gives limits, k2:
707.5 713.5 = -20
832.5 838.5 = -28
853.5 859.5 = -33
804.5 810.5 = -16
